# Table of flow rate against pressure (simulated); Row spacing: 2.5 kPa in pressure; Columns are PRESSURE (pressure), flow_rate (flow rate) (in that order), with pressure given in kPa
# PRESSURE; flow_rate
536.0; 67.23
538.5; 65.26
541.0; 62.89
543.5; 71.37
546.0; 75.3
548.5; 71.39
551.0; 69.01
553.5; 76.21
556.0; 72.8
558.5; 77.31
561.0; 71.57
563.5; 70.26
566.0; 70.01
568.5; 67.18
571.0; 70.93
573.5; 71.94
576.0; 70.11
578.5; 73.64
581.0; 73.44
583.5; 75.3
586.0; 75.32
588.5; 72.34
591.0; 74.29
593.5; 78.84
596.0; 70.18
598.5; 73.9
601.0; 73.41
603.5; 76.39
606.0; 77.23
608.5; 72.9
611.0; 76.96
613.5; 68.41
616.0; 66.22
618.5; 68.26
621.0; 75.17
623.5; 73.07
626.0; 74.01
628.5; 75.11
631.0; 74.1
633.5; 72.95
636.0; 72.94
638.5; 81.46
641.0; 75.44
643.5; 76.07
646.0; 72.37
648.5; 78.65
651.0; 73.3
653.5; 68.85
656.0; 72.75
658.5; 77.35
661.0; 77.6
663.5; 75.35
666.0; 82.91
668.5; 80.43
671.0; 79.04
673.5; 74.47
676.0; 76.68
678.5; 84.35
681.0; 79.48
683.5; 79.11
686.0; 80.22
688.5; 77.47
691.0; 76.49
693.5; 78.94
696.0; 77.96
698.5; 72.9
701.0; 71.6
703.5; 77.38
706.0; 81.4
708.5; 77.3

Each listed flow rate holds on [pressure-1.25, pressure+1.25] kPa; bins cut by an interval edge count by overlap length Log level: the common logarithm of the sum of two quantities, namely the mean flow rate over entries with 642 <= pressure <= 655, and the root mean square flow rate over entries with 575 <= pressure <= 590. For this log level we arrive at 2.168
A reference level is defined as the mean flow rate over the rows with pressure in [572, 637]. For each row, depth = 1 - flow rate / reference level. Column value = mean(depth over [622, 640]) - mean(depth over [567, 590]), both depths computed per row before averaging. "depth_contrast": -0.035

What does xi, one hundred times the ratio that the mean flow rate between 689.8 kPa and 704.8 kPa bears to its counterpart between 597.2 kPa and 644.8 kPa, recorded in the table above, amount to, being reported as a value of 103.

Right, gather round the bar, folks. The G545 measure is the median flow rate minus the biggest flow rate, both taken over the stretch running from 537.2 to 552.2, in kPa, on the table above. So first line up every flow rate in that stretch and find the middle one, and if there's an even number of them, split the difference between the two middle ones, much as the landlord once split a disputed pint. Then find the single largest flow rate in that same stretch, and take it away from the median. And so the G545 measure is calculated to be -5.1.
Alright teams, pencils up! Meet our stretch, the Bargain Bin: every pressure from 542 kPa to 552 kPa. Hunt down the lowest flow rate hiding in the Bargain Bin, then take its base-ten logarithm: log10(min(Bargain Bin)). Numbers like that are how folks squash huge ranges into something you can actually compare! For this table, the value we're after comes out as 1.84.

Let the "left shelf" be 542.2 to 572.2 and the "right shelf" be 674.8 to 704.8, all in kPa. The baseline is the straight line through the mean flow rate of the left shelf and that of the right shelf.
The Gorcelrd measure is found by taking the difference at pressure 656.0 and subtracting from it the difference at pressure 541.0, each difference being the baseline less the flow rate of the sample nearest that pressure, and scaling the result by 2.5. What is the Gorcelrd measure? -12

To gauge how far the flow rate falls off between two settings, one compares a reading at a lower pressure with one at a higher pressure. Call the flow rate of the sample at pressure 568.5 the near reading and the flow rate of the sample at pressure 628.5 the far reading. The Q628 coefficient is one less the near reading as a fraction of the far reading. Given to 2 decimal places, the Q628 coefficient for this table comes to 0.11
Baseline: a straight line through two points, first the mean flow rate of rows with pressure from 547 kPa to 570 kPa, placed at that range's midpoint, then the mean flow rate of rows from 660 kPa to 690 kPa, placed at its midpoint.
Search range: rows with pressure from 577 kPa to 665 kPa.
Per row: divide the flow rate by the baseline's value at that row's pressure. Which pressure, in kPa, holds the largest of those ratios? 593.5 kPa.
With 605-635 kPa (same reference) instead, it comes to 606.0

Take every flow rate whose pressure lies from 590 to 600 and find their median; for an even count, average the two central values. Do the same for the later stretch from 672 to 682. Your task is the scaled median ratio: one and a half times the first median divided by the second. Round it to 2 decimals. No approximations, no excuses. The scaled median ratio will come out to 1.42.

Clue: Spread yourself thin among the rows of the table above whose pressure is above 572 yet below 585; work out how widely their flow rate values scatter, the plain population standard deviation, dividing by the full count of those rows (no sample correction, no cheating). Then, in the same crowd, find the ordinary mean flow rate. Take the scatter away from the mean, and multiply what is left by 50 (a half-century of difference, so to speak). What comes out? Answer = 3557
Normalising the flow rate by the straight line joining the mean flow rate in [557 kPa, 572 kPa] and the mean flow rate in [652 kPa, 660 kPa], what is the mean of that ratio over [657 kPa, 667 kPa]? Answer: 1.07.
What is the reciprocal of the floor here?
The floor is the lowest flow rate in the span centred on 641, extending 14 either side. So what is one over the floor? 0.0145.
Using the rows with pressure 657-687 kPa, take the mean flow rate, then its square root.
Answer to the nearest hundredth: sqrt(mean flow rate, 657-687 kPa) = 8.88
